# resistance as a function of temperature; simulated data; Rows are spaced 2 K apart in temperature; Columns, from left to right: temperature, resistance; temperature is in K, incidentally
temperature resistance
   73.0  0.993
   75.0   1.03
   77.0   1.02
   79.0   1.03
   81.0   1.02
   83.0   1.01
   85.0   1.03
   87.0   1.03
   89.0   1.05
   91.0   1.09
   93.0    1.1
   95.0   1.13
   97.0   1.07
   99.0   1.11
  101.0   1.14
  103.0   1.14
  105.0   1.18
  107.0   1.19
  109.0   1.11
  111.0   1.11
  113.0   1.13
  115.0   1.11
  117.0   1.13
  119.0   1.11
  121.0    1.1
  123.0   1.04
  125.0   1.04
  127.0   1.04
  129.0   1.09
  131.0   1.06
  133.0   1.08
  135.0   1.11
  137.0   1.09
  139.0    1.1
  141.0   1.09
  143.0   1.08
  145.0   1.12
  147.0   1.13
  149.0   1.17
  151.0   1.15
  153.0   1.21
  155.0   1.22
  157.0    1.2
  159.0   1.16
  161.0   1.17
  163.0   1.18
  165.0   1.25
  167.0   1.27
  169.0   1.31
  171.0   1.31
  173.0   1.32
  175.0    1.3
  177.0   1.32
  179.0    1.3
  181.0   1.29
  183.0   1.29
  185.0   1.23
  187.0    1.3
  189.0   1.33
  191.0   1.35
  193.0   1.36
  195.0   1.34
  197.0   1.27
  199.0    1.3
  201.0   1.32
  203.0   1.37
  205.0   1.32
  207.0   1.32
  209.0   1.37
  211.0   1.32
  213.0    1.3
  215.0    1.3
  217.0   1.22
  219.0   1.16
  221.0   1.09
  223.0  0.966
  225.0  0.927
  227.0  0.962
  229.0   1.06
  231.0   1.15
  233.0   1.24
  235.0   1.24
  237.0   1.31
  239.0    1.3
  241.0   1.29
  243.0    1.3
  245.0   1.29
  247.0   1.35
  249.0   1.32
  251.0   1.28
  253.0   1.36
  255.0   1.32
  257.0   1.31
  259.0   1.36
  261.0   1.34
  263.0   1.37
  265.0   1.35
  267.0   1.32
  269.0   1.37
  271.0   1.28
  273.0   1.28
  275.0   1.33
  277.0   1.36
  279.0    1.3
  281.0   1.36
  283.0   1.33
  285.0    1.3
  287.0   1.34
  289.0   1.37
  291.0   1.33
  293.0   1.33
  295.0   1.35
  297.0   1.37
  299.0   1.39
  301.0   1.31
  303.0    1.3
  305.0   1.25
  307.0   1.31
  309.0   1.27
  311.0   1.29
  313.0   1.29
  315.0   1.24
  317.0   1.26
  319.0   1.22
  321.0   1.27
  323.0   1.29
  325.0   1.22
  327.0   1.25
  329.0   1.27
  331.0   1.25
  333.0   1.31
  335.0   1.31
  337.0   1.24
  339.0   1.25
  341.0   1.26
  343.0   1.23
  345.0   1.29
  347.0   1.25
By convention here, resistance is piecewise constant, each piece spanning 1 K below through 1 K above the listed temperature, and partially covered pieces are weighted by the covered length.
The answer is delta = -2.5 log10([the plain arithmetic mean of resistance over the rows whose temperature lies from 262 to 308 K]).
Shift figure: -0.31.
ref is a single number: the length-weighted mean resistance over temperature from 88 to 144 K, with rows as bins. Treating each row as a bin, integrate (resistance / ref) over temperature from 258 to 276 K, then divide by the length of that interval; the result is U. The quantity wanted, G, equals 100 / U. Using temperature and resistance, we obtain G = 82.6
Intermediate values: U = 1.21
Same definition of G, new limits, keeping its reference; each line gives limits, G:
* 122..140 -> 102.7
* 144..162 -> 94.1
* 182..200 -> 84.2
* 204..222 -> 86.9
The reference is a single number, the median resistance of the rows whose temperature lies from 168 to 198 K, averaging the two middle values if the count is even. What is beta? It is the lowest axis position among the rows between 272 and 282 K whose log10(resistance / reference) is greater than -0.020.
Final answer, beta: 273.0 K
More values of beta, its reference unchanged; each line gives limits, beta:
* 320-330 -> 321.0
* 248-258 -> 249.0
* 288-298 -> 289.0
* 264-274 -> 265.0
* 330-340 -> 333.0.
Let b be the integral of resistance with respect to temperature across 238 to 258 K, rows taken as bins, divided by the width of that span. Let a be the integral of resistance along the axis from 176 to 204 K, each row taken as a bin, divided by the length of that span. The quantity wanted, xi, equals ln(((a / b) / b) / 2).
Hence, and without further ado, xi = -0.96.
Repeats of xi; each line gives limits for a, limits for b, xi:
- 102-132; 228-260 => -1.09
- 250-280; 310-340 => -0.88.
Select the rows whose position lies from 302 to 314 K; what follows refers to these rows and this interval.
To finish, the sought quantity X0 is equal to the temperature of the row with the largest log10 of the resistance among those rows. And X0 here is 307.0 K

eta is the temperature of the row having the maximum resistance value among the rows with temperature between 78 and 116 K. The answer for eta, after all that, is 107.0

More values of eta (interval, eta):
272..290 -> 289.0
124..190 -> 189.0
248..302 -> 299.0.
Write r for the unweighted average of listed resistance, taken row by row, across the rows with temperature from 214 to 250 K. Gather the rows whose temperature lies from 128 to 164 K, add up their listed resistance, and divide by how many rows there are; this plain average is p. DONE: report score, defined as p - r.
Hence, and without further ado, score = -0.059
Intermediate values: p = 1.13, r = 1.19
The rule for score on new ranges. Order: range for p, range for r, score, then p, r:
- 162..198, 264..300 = -0.041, 1.30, 1.34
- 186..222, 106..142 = 0.201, 1.30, 1.10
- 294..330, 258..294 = -0.048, 1.29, 1.33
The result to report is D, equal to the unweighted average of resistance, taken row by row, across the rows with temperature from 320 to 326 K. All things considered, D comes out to 1.26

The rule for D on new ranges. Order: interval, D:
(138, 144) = 1.09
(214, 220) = 1.23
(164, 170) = 1.28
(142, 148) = 1.11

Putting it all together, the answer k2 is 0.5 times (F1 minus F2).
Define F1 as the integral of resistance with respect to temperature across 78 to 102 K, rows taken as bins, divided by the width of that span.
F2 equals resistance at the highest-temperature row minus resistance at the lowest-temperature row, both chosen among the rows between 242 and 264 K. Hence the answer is 0.499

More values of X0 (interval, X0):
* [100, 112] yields 107.0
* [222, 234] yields 233.0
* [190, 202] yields 193.0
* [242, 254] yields 253.0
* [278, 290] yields 289.0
